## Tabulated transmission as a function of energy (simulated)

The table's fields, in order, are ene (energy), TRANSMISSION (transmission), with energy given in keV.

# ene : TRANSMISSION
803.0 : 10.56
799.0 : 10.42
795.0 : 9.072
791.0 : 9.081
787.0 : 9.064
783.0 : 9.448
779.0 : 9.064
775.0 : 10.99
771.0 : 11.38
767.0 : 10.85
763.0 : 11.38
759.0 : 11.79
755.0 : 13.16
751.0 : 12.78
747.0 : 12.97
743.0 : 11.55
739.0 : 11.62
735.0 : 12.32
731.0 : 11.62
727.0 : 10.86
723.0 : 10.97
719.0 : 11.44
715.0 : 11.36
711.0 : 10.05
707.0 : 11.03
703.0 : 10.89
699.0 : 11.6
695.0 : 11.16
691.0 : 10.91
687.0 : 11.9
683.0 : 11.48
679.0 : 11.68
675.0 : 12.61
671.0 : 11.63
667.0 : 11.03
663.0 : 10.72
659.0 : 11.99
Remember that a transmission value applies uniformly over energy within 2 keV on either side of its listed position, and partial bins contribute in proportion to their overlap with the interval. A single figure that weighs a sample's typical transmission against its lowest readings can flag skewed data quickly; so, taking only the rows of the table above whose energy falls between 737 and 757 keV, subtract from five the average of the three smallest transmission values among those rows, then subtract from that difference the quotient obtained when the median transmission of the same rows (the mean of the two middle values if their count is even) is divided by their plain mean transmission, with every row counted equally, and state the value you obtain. -8.0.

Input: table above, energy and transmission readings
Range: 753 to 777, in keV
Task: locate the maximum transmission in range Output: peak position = 755.0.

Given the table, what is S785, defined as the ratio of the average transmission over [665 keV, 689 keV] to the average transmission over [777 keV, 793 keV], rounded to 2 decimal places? 1.28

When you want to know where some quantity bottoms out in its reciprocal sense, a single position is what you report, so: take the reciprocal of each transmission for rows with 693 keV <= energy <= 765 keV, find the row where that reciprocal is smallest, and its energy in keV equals 755.0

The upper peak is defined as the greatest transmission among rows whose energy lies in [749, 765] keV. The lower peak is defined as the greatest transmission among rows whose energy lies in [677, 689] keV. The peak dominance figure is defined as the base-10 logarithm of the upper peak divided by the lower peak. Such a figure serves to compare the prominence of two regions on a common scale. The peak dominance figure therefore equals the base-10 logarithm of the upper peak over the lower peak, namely 0.04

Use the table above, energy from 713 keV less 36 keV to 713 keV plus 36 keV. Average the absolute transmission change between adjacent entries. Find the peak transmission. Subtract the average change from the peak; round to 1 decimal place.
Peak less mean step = 12.4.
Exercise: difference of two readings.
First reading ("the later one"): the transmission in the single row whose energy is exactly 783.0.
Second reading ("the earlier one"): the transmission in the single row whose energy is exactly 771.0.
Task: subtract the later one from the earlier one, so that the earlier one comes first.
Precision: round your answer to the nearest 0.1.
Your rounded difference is 1.9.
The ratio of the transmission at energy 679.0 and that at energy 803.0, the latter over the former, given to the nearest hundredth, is 0.90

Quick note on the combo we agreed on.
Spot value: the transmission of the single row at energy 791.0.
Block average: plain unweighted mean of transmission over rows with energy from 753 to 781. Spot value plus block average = 20.3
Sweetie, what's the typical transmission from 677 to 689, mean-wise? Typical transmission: 11.7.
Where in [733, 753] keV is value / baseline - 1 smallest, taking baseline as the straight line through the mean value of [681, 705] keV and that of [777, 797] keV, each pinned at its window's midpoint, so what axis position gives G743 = 739.0 keV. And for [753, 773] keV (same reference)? 767.0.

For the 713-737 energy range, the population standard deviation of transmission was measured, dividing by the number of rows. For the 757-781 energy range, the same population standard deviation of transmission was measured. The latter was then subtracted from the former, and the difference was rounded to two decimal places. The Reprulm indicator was -0.40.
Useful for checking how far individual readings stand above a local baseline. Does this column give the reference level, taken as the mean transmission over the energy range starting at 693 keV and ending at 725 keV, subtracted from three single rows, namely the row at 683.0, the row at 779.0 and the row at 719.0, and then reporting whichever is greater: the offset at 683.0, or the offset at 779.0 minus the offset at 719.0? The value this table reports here 0.42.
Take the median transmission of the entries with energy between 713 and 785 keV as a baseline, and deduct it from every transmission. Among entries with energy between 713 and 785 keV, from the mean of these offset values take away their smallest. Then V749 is 2.4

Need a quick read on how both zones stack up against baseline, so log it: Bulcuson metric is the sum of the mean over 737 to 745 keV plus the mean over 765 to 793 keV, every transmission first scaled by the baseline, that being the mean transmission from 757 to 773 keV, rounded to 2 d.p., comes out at 1.90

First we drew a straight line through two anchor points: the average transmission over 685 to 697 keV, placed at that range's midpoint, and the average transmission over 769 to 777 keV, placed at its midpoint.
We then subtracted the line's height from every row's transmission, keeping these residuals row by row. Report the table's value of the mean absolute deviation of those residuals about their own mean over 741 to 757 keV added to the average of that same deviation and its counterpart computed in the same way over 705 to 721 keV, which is 1.0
